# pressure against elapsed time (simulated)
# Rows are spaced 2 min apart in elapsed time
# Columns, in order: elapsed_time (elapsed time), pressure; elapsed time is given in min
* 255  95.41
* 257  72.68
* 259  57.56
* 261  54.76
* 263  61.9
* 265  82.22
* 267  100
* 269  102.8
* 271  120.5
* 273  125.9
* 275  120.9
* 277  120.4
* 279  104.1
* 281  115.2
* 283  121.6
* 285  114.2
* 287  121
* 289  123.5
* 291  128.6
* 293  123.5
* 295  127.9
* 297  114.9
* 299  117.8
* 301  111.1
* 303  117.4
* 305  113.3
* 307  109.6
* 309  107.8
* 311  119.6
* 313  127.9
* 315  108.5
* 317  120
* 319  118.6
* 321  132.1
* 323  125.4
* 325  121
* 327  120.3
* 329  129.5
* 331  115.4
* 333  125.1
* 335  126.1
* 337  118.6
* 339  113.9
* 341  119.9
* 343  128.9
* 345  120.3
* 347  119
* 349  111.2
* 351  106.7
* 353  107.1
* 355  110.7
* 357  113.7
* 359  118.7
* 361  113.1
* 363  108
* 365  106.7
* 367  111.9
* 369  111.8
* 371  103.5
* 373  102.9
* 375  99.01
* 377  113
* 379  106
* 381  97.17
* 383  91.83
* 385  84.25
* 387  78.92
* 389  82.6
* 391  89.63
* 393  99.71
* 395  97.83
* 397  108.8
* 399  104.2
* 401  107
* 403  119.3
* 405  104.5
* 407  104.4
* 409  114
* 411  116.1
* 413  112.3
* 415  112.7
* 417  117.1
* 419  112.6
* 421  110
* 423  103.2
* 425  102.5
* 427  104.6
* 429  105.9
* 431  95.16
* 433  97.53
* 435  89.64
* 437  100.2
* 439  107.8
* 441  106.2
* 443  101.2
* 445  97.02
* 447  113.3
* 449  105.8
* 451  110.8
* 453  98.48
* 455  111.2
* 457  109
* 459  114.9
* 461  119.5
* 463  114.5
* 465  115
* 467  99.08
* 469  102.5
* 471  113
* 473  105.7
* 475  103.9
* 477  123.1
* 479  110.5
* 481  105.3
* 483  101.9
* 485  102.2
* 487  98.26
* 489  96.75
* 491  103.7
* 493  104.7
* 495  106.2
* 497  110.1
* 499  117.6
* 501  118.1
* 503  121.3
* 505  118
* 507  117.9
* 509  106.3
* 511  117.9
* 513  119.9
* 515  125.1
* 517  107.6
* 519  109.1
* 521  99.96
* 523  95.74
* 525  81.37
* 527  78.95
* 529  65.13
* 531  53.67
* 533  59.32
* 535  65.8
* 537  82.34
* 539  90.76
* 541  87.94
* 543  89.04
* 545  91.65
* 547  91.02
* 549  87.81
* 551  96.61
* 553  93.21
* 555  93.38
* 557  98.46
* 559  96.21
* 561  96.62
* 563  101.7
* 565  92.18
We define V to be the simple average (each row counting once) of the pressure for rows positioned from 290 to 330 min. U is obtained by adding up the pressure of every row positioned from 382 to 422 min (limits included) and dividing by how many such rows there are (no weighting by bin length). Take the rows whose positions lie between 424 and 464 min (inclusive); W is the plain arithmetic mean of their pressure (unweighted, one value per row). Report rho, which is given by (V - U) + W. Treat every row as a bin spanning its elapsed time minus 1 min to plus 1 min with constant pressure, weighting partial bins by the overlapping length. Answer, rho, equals 122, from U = 103.4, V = 120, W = 105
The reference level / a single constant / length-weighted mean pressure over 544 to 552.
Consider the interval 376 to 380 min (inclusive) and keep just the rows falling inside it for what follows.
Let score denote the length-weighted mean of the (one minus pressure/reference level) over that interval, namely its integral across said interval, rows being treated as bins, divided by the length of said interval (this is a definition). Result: -0.19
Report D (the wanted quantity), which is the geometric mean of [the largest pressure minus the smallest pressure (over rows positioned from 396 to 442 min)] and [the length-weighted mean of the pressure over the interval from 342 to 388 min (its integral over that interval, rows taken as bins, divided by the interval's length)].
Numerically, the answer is 56.4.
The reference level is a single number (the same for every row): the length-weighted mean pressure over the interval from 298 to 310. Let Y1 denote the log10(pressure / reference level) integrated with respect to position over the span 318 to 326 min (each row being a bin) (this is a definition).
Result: 0.3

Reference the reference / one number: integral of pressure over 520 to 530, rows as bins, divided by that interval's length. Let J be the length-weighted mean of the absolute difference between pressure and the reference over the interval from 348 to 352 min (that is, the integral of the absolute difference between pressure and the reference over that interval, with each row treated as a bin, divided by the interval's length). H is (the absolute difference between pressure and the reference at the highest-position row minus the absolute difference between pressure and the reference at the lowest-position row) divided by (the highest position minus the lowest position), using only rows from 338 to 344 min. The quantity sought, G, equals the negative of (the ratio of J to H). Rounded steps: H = 4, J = 24.7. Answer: -7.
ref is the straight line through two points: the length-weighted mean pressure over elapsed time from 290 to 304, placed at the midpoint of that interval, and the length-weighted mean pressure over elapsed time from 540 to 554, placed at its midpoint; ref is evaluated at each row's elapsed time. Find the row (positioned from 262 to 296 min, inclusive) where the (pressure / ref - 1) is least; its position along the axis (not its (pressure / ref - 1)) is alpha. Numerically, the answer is 263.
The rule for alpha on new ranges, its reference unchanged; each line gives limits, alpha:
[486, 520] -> 489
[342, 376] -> 375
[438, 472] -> 445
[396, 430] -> 399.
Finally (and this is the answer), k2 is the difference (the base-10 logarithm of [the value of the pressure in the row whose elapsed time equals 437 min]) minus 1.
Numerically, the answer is 1.00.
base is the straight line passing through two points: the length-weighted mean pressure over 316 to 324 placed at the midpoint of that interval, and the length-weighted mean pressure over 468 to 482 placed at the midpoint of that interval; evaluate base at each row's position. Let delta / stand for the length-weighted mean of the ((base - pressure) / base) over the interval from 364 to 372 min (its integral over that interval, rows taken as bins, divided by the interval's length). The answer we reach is 0.092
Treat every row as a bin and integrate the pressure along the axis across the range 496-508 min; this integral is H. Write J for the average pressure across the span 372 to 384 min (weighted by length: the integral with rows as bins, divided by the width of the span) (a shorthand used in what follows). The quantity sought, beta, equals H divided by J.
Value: 13.8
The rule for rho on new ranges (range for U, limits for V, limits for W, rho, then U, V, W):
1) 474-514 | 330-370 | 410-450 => 111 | 110.2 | 115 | 106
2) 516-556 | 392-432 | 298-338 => 141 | 86.0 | 108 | 119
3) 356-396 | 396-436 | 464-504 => 114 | 101.5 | 107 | 108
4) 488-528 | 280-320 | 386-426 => 115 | 107.8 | 118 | 105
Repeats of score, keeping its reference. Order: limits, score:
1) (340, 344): -0.36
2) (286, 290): -0.33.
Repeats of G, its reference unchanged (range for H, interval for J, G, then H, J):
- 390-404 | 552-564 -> -5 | 2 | 12.4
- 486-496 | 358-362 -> -32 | 1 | 31.7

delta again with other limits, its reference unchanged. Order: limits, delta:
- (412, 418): 0.008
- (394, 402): 0.104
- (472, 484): 0.004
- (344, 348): 0.015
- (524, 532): 0.330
